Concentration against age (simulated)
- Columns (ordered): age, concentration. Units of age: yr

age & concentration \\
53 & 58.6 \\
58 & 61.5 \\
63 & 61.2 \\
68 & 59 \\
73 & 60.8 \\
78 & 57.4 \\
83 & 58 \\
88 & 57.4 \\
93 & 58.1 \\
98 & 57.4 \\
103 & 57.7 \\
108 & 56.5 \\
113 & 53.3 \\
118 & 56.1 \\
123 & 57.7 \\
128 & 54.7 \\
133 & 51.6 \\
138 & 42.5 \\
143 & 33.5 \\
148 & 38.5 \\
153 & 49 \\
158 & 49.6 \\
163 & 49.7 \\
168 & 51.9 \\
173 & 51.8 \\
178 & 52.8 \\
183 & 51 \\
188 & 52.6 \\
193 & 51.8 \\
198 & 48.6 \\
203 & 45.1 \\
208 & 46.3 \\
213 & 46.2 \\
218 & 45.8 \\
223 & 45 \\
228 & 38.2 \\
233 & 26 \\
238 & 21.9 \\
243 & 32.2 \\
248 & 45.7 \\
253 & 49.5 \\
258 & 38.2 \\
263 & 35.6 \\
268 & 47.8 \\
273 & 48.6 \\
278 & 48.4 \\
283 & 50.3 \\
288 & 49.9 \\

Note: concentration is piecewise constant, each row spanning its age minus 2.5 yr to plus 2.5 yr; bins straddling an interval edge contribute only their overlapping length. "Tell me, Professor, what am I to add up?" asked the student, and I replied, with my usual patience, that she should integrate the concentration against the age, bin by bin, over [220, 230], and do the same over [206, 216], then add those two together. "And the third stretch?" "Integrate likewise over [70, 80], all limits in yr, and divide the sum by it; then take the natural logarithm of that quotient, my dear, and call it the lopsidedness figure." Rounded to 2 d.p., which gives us 0.40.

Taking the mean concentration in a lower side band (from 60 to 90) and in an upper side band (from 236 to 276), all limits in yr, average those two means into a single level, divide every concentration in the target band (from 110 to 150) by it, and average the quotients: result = 0.98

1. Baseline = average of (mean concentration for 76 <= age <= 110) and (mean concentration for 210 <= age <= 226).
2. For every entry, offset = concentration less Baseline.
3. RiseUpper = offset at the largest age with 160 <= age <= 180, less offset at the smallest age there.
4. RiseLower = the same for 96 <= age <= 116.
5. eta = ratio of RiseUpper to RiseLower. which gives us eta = -0.8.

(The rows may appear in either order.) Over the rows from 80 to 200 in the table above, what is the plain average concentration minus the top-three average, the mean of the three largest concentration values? -6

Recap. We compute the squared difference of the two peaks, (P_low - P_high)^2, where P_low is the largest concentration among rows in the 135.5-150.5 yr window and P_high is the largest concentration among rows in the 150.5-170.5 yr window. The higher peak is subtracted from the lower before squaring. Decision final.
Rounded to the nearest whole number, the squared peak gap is 88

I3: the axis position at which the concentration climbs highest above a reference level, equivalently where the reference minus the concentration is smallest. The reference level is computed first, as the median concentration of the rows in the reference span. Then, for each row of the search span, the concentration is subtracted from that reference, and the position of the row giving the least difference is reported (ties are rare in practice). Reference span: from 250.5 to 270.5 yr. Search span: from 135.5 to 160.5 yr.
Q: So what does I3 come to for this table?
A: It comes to 158 yr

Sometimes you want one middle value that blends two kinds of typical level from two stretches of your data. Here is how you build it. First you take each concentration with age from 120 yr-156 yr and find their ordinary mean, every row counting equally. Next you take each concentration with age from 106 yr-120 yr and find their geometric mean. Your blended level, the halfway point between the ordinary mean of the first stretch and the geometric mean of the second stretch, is 51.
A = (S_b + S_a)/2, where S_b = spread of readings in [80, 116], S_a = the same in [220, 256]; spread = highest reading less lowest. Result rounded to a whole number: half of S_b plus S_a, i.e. 16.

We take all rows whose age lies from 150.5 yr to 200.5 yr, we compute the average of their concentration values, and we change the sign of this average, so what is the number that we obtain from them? -50.9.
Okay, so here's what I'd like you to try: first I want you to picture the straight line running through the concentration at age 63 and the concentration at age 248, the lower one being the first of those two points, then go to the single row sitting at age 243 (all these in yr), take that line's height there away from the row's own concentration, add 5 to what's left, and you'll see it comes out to -9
